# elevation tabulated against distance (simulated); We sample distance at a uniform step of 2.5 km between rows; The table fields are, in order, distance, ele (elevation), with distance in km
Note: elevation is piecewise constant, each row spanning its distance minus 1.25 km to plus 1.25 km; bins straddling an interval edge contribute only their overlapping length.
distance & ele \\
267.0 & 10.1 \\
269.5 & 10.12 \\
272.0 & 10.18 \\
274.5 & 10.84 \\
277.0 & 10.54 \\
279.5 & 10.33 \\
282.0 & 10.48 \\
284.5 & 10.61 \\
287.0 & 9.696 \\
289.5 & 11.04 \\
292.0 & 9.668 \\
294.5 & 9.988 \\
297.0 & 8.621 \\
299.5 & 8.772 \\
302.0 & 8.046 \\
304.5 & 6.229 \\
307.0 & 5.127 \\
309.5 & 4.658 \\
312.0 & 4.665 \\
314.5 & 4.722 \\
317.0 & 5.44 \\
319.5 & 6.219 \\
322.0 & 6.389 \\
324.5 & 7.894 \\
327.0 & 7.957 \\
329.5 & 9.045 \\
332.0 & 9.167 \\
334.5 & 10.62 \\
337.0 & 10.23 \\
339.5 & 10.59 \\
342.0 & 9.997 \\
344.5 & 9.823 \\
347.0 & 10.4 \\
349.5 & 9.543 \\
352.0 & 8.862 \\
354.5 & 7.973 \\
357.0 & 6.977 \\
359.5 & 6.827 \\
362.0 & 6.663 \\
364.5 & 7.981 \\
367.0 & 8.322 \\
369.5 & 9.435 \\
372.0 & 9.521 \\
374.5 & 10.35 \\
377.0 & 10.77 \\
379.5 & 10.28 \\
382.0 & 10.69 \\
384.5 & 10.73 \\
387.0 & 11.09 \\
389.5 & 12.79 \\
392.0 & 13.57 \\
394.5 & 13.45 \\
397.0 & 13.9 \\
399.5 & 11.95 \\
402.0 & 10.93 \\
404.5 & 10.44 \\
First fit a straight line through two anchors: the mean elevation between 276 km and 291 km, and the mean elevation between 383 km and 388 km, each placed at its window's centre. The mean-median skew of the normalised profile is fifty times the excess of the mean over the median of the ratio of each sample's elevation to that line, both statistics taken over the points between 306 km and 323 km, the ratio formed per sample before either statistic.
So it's 0.8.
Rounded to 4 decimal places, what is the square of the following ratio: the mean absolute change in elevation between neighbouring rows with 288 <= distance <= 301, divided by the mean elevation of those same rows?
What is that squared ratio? 0.0070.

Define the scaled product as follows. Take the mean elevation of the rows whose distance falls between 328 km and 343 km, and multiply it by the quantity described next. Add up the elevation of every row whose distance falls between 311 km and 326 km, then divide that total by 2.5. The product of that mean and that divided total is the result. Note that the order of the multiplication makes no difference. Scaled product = 140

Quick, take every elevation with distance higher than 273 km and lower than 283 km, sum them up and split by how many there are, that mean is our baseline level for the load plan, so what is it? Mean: 10.5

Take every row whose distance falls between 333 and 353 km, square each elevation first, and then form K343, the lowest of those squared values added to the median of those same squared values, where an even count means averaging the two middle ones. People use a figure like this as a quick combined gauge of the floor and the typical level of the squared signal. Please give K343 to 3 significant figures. 181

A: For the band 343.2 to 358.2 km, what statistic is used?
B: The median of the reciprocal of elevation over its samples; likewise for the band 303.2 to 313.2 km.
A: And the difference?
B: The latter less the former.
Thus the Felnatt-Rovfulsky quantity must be 0.10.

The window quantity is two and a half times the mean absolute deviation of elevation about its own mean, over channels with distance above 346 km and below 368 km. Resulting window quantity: 2.5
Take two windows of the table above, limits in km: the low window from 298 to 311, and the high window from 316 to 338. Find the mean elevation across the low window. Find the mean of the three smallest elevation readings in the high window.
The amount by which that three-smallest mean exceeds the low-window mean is -0.6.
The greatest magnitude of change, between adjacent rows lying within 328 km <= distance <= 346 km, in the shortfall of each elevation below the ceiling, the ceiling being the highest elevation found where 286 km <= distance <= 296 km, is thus 1.5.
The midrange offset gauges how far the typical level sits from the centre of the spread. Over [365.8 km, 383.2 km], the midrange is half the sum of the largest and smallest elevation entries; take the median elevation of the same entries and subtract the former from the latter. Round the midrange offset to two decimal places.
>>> 0.73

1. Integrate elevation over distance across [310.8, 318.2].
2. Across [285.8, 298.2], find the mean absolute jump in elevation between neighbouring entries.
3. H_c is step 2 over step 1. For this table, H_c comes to 0.030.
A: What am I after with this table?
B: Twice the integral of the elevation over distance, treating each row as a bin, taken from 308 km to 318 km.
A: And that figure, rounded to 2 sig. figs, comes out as 97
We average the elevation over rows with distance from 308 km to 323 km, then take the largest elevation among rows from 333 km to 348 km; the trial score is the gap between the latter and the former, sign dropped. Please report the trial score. 5.3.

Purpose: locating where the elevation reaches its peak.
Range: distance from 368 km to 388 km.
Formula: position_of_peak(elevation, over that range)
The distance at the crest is 387.0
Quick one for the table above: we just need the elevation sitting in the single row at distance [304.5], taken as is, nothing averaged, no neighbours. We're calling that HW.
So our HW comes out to 6.229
